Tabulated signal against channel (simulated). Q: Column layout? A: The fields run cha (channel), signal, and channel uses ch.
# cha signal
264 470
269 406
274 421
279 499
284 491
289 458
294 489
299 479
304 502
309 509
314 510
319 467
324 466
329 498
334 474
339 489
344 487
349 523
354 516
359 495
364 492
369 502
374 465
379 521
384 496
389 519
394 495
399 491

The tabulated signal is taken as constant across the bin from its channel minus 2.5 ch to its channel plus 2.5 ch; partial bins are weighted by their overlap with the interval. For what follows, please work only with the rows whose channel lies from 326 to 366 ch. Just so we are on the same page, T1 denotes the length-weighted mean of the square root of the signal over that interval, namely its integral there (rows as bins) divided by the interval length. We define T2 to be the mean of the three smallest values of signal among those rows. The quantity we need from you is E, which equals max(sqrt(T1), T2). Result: 483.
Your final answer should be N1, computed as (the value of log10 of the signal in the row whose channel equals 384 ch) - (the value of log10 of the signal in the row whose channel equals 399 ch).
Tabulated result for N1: 0.004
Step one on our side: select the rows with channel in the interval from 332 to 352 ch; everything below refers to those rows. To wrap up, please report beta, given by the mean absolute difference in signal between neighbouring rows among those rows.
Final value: 18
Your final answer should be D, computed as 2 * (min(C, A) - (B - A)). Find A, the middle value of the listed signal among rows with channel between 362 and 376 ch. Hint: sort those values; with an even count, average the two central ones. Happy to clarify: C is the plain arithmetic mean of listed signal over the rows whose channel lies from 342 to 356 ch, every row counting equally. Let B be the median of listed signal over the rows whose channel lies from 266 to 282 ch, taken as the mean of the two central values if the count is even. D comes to 1126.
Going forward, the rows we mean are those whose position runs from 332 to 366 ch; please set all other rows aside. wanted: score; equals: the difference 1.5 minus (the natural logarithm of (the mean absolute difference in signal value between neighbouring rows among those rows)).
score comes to -1.1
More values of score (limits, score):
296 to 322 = -1.4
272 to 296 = -2.1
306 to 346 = -1.3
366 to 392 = -2.1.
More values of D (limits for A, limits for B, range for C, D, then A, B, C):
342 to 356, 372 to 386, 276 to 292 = 1005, 516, 496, 483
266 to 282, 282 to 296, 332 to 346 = 706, 421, 489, 483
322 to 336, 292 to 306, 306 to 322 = 918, 474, 489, 495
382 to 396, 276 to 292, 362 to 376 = 983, 496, 491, 486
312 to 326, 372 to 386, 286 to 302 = 876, 467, 496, 475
